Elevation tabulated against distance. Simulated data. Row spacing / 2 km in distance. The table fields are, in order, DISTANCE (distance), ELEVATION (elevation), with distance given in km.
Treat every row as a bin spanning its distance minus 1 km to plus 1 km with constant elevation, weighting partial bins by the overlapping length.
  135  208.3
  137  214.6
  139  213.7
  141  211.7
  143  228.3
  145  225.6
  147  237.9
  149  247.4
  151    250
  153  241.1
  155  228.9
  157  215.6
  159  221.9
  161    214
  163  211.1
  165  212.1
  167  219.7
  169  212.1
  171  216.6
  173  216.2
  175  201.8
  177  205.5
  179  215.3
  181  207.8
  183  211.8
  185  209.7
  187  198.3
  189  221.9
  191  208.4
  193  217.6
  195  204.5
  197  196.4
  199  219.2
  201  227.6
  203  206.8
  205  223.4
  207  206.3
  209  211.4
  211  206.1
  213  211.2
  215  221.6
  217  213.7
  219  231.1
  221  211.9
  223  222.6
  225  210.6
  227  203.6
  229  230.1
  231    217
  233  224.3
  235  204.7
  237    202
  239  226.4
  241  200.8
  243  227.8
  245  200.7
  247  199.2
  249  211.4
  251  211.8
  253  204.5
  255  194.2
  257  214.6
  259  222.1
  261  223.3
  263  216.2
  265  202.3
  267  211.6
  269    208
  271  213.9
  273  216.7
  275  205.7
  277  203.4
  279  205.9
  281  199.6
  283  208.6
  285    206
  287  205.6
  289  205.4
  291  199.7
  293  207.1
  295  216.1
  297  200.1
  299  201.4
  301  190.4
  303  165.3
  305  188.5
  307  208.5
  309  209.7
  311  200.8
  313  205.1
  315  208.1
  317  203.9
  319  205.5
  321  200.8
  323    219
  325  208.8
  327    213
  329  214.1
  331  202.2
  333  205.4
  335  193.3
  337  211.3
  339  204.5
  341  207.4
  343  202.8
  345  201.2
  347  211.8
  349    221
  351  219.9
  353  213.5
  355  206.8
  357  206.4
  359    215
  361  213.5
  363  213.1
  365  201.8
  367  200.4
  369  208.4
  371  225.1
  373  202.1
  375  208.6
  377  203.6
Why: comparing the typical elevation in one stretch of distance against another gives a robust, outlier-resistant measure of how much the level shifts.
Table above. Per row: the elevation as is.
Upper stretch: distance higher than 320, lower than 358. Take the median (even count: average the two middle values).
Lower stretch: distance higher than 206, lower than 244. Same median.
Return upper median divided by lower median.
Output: 0.979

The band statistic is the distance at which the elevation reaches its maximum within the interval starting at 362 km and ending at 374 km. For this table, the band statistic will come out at 371 km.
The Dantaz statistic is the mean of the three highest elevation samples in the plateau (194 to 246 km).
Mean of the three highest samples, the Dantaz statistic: 230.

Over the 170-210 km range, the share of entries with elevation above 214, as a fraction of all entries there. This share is 0.40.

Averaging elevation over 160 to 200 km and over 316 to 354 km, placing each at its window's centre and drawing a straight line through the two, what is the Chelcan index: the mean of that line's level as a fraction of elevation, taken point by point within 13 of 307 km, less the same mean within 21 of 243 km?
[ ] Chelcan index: 0.06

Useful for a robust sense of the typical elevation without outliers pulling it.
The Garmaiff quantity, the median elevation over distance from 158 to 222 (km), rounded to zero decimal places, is 212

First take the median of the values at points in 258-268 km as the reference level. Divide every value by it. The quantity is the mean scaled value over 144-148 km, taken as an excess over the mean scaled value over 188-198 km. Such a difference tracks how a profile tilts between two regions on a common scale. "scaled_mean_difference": 0.102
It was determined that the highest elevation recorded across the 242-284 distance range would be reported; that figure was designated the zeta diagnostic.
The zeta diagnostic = 227.8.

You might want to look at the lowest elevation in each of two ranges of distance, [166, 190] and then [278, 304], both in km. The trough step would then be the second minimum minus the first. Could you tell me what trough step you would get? -33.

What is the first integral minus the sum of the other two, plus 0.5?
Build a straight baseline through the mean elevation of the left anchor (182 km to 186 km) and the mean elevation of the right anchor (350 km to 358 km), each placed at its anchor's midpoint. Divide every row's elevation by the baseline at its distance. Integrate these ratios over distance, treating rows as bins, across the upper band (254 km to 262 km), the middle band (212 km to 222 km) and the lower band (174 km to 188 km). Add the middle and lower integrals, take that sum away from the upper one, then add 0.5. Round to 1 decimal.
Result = -15.5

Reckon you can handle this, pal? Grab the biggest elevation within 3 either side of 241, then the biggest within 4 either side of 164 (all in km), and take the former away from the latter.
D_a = -8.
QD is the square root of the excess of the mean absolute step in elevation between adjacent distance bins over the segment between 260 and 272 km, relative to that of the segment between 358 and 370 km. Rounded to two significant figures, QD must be 1.9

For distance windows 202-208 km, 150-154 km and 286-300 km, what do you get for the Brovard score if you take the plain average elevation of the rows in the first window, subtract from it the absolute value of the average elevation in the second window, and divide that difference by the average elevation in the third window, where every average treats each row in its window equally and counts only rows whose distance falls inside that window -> -0.16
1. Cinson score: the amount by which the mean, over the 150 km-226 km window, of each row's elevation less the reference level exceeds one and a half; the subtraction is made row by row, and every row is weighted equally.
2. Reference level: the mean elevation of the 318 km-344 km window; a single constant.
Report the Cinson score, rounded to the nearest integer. 7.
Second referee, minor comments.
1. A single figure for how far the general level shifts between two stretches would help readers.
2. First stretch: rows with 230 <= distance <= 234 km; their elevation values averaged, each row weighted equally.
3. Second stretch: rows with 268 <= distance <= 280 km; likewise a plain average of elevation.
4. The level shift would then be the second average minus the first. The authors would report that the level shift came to -12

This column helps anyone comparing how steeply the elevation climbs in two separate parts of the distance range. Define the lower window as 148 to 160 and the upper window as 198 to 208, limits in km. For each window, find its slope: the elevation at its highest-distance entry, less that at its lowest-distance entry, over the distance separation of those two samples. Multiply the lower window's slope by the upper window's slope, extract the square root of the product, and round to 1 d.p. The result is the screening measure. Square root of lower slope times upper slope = 2.0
